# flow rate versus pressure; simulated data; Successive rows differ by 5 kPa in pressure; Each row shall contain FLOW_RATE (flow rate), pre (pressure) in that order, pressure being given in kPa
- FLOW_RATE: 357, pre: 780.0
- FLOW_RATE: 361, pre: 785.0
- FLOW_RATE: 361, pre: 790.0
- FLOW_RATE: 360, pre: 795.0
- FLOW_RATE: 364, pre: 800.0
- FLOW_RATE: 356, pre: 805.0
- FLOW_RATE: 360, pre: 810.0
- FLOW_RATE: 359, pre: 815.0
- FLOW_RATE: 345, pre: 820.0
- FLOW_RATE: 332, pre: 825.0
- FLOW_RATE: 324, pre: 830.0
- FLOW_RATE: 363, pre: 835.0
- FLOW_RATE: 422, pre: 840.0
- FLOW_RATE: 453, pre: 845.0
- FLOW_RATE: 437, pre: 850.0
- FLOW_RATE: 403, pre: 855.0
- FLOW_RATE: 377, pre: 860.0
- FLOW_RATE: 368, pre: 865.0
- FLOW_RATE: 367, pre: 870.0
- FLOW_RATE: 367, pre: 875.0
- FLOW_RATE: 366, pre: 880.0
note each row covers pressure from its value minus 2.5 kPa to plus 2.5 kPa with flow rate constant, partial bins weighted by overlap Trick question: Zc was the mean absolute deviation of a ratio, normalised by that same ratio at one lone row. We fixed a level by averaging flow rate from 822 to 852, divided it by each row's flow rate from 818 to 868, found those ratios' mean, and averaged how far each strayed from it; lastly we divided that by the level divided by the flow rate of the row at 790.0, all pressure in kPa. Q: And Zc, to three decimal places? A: 0.090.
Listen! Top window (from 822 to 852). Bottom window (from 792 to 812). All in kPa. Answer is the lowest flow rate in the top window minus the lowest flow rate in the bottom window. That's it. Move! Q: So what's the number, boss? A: -32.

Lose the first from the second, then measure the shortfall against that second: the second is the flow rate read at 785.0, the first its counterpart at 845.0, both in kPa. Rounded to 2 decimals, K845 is -0.25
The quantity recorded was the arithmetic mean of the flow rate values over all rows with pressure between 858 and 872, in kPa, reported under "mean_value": 371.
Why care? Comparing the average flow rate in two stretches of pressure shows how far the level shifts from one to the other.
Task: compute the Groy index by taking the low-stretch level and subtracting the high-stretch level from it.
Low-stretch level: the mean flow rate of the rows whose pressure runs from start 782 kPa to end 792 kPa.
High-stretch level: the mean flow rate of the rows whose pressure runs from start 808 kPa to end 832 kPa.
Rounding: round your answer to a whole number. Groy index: 17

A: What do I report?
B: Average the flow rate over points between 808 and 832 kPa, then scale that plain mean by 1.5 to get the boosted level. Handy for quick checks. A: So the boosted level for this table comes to 516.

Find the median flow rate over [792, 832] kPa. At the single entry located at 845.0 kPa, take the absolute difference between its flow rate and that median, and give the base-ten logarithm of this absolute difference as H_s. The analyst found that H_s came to 2.0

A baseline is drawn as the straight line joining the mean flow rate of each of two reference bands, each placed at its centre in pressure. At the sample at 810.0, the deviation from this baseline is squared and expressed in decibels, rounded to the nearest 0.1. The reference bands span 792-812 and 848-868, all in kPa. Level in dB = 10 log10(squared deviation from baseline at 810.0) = 13.9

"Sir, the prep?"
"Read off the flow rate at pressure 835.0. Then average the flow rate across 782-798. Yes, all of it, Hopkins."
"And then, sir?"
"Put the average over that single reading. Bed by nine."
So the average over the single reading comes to 0.99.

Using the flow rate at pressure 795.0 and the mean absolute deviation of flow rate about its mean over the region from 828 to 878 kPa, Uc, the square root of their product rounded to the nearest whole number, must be 108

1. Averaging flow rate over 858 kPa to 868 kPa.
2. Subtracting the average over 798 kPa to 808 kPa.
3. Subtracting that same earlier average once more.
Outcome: -348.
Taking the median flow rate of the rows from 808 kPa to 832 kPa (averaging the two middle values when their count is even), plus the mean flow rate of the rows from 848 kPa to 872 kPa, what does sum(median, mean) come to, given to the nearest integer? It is 735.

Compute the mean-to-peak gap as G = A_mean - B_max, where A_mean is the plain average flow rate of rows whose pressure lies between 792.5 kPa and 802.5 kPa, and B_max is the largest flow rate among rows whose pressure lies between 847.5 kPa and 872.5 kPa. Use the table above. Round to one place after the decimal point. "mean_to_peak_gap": -75.0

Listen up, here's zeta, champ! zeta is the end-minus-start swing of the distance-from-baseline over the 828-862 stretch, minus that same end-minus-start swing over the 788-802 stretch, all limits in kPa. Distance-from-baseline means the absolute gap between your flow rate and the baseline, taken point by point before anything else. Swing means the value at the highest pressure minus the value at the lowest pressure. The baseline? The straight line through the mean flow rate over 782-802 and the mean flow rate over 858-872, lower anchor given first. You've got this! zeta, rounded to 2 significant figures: -37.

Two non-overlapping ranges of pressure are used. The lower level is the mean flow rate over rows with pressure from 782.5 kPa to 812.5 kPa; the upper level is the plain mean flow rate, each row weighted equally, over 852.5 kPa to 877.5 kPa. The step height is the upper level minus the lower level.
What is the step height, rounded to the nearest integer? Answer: 16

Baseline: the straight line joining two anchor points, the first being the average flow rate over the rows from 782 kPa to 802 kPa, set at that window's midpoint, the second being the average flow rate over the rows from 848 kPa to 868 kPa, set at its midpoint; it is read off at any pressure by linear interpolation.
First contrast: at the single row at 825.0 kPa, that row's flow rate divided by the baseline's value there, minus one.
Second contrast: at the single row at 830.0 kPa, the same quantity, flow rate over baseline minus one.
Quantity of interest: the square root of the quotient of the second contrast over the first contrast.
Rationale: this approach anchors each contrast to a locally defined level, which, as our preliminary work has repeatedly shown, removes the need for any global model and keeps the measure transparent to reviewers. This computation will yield 1.1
